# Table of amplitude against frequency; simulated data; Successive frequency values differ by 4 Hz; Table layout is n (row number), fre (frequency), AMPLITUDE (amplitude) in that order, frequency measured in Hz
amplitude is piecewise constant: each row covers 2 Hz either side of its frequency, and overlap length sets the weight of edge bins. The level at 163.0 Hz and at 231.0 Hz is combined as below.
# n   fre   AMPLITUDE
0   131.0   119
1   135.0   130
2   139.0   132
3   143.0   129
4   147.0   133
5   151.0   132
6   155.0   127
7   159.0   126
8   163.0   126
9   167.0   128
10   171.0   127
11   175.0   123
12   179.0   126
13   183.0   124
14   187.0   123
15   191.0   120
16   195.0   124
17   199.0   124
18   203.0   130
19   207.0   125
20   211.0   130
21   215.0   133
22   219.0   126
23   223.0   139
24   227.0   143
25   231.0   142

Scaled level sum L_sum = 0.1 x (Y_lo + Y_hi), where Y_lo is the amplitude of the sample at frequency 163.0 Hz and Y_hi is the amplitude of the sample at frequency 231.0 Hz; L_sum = 26.8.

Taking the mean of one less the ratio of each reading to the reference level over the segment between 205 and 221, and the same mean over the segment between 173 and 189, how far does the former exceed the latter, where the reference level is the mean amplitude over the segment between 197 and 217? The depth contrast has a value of -0.04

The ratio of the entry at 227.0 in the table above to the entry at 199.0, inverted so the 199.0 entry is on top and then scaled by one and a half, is 1.30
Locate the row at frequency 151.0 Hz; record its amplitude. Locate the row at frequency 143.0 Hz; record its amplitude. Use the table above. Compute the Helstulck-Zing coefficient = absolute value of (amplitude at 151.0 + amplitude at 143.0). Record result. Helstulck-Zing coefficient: 261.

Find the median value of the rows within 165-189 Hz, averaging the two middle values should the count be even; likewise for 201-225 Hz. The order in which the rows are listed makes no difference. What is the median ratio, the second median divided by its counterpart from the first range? 1.04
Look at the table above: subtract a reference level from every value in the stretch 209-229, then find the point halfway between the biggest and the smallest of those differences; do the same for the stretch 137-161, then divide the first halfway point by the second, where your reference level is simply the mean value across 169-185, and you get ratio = 2.1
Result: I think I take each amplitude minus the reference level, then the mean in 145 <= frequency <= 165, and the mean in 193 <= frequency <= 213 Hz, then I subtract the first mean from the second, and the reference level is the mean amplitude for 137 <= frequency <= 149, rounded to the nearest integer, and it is -2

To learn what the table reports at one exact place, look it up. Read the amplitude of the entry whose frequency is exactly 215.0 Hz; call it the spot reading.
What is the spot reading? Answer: 133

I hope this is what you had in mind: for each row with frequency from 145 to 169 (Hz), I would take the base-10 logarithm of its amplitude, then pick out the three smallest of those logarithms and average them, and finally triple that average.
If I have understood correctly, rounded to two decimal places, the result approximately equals 6.30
